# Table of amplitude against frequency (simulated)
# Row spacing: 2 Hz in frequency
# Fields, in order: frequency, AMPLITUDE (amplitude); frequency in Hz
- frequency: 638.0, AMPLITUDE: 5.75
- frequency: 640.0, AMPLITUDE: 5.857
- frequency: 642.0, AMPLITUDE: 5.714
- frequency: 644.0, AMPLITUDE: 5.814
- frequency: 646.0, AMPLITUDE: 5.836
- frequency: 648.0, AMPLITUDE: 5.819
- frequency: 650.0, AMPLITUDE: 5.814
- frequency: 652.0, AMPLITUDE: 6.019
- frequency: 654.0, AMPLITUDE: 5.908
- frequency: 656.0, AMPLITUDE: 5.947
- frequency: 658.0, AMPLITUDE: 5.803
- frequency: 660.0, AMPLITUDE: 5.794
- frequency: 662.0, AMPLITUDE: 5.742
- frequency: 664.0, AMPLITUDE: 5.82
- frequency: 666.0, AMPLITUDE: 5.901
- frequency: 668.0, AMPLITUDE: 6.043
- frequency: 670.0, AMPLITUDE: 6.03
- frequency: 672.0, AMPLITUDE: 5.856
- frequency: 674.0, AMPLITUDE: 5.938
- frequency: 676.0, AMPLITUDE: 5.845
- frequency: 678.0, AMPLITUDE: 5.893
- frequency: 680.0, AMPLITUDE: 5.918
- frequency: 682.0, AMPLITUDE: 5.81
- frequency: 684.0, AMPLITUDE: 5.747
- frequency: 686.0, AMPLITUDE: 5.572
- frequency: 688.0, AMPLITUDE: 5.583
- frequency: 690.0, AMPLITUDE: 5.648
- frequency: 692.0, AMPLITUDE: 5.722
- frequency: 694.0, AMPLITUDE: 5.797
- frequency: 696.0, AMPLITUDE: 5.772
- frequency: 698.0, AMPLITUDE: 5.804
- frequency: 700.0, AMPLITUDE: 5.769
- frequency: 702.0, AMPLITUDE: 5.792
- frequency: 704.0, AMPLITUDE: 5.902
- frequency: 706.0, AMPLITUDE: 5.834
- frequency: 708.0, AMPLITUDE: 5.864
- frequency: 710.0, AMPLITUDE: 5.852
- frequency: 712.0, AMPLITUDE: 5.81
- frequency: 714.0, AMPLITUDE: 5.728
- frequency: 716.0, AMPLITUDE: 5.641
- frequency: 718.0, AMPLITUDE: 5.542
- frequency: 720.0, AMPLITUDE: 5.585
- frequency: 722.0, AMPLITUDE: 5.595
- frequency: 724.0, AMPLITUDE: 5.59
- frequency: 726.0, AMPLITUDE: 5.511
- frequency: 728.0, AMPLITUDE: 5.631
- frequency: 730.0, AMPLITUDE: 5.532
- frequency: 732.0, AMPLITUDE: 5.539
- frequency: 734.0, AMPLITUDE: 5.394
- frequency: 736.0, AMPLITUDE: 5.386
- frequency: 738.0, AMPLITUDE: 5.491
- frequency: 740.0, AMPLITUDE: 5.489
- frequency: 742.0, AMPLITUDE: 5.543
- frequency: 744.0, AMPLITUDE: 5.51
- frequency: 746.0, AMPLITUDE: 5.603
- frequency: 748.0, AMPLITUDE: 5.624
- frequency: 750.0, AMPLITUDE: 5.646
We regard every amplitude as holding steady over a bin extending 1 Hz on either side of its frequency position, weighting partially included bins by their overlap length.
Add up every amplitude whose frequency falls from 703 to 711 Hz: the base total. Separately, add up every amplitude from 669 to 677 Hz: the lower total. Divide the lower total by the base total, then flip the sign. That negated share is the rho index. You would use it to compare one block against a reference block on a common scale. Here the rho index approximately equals -1.009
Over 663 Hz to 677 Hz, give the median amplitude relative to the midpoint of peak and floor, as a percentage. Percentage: 99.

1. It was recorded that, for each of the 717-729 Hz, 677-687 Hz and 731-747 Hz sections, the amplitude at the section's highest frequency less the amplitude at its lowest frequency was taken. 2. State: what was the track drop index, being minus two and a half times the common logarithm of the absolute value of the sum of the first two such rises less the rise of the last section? 1.3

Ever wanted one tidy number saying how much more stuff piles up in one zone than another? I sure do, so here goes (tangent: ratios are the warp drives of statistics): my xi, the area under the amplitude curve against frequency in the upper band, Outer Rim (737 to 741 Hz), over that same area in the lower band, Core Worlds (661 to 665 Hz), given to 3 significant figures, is 0.950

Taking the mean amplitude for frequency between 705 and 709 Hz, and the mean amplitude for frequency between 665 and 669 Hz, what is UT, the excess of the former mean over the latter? -0.12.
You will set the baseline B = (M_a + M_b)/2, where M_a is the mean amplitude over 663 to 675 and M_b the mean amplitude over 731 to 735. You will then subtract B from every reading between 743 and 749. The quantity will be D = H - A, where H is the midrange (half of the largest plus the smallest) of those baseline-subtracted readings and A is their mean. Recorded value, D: -0.012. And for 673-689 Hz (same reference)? -0.033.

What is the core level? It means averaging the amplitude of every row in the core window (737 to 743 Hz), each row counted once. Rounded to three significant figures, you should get 5.51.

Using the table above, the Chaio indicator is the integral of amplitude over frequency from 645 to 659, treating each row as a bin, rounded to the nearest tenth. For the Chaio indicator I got 82.3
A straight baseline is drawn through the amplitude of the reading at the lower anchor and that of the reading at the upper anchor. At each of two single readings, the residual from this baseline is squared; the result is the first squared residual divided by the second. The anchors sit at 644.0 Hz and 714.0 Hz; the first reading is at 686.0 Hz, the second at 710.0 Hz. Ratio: 2.6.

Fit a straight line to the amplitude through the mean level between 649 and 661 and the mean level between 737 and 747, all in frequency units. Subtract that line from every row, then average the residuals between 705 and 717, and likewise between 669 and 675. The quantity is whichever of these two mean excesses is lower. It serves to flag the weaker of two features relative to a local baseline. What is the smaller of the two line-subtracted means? 0.130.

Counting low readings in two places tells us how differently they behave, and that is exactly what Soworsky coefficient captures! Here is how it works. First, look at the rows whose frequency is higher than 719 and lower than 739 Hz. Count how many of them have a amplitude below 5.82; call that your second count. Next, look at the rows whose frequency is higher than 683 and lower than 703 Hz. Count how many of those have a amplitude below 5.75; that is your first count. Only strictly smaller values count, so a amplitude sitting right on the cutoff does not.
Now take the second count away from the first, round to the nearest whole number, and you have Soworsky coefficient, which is -5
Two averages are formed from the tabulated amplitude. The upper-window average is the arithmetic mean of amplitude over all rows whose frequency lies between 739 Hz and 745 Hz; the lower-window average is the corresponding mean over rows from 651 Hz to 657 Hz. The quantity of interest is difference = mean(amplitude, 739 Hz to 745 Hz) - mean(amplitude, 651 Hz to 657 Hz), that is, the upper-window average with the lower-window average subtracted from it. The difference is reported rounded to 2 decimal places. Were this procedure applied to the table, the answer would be -0.44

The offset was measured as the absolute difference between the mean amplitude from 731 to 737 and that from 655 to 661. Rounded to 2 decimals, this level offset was 0.41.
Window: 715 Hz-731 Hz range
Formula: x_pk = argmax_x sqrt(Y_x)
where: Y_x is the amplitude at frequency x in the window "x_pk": 716.0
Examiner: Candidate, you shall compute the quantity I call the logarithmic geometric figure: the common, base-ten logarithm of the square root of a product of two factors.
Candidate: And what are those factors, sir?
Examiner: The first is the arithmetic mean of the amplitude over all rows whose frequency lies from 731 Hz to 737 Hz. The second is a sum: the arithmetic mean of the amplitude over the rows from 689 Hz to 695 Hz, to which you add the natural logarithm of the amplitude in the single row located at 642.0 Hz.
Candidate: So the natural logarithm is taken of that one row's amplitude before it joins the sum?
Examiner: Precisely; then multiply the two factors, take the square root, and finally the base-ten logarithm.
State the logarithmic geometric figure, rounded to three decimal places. 0.804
